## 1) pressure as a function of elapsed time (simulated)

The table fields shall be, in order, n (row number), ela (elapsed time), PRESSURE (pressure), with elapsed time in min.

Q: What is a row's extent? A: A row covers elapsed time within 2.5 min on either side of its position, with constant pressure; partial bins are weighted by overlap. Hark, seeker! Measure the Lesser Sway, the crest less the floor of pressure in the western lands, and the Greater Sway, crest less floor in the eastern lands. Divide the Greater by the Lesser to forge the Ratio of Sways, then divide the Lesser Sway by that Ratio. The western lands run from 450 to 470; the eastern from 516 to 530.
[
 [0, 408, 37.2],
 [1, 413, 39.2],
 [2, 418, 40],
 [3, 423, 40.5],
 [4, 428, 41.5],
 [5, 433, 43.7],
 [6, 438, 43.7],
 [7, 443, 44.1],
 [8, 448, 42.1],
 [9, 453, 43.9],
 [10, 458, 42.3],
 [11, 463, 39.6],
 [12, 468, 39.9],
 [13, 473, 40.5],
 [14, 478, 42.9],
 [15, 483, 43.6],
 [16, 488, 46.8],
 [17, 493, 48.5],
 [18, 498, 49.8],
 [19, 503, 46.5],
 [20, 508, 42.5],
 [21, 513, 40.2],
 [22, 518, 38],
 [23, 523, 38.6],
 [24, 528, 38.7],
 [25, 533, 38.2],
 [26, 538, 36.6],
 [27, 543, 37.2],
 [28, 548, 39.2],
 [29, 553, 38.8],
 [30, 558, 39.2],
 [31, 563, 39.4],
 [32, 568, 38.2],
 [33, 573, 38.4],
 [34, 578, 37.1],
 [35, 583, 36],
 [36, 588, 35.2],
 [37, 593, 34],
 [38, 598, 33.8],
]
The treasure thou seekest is 26.4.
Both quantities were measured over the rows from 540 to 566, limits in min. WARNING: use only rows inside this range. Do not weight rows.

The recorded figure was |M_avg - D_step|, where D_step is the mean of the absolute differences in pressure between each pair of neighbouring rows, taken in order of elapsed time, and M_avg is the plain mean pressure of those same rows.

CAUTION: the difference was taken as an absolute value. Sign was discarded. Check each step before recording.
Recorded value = 38.0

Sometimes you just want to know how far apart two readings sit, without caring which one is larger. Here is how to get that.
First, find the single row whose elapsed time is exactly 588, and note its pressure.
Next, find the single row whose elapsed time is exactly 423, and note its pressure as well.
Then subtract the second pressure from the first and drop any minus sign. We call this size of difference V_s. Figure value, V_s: 5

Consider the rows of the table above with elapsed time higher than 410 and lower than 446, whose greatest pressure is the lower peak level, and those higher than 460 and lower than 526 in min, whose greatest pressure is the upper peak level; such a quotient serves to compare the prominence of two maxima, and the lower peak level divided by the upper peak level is 0.89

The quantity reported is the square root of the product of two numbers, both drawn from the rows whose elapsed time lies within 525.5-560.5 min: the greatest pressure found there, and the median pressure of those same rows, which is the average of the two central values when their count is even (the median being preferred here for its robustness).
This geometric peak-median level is 38.9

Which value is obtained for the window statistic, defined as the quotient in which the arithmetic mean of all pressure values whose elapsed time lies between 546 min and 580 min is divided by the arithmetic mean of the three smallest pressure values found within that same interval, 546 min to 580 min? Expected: 1.019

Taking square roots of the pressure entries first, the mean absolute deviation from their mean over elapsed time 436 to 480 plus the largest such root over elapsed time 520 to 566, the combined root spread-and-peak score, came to 6.39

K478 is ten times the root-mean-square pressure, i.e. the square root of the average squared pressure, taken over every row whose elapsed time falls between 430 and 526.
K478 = 431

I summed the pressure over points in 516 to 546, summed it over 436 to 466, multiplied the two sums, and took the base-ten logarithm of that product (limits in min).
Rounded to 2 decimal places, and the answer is 4.76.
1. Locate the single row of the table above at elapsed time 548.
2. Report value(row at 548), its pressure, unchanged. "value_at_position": 39.2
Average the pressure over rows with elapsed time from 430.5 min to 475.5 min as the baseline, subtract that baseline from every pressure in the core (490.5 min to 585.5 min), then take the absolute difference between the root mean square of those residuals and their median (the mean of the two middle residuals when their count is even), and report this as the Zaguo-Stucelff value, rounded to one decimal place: 7.9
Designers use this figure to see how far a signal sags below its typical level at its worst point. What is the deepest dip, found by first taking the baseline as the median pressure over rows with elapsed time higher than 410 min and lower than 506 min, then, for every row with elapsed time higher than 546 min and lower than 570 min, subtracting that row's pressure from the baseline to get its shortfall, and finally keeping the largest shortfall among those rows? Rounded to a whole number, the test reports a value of 5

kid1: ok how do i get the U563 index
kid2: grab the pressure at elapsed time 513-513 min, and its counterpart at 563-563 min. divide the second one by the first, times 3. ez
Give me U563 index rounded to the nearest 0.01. 2.94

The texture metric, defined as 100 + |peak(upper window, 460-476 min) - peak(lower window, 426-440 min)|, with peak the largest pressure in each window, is 103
